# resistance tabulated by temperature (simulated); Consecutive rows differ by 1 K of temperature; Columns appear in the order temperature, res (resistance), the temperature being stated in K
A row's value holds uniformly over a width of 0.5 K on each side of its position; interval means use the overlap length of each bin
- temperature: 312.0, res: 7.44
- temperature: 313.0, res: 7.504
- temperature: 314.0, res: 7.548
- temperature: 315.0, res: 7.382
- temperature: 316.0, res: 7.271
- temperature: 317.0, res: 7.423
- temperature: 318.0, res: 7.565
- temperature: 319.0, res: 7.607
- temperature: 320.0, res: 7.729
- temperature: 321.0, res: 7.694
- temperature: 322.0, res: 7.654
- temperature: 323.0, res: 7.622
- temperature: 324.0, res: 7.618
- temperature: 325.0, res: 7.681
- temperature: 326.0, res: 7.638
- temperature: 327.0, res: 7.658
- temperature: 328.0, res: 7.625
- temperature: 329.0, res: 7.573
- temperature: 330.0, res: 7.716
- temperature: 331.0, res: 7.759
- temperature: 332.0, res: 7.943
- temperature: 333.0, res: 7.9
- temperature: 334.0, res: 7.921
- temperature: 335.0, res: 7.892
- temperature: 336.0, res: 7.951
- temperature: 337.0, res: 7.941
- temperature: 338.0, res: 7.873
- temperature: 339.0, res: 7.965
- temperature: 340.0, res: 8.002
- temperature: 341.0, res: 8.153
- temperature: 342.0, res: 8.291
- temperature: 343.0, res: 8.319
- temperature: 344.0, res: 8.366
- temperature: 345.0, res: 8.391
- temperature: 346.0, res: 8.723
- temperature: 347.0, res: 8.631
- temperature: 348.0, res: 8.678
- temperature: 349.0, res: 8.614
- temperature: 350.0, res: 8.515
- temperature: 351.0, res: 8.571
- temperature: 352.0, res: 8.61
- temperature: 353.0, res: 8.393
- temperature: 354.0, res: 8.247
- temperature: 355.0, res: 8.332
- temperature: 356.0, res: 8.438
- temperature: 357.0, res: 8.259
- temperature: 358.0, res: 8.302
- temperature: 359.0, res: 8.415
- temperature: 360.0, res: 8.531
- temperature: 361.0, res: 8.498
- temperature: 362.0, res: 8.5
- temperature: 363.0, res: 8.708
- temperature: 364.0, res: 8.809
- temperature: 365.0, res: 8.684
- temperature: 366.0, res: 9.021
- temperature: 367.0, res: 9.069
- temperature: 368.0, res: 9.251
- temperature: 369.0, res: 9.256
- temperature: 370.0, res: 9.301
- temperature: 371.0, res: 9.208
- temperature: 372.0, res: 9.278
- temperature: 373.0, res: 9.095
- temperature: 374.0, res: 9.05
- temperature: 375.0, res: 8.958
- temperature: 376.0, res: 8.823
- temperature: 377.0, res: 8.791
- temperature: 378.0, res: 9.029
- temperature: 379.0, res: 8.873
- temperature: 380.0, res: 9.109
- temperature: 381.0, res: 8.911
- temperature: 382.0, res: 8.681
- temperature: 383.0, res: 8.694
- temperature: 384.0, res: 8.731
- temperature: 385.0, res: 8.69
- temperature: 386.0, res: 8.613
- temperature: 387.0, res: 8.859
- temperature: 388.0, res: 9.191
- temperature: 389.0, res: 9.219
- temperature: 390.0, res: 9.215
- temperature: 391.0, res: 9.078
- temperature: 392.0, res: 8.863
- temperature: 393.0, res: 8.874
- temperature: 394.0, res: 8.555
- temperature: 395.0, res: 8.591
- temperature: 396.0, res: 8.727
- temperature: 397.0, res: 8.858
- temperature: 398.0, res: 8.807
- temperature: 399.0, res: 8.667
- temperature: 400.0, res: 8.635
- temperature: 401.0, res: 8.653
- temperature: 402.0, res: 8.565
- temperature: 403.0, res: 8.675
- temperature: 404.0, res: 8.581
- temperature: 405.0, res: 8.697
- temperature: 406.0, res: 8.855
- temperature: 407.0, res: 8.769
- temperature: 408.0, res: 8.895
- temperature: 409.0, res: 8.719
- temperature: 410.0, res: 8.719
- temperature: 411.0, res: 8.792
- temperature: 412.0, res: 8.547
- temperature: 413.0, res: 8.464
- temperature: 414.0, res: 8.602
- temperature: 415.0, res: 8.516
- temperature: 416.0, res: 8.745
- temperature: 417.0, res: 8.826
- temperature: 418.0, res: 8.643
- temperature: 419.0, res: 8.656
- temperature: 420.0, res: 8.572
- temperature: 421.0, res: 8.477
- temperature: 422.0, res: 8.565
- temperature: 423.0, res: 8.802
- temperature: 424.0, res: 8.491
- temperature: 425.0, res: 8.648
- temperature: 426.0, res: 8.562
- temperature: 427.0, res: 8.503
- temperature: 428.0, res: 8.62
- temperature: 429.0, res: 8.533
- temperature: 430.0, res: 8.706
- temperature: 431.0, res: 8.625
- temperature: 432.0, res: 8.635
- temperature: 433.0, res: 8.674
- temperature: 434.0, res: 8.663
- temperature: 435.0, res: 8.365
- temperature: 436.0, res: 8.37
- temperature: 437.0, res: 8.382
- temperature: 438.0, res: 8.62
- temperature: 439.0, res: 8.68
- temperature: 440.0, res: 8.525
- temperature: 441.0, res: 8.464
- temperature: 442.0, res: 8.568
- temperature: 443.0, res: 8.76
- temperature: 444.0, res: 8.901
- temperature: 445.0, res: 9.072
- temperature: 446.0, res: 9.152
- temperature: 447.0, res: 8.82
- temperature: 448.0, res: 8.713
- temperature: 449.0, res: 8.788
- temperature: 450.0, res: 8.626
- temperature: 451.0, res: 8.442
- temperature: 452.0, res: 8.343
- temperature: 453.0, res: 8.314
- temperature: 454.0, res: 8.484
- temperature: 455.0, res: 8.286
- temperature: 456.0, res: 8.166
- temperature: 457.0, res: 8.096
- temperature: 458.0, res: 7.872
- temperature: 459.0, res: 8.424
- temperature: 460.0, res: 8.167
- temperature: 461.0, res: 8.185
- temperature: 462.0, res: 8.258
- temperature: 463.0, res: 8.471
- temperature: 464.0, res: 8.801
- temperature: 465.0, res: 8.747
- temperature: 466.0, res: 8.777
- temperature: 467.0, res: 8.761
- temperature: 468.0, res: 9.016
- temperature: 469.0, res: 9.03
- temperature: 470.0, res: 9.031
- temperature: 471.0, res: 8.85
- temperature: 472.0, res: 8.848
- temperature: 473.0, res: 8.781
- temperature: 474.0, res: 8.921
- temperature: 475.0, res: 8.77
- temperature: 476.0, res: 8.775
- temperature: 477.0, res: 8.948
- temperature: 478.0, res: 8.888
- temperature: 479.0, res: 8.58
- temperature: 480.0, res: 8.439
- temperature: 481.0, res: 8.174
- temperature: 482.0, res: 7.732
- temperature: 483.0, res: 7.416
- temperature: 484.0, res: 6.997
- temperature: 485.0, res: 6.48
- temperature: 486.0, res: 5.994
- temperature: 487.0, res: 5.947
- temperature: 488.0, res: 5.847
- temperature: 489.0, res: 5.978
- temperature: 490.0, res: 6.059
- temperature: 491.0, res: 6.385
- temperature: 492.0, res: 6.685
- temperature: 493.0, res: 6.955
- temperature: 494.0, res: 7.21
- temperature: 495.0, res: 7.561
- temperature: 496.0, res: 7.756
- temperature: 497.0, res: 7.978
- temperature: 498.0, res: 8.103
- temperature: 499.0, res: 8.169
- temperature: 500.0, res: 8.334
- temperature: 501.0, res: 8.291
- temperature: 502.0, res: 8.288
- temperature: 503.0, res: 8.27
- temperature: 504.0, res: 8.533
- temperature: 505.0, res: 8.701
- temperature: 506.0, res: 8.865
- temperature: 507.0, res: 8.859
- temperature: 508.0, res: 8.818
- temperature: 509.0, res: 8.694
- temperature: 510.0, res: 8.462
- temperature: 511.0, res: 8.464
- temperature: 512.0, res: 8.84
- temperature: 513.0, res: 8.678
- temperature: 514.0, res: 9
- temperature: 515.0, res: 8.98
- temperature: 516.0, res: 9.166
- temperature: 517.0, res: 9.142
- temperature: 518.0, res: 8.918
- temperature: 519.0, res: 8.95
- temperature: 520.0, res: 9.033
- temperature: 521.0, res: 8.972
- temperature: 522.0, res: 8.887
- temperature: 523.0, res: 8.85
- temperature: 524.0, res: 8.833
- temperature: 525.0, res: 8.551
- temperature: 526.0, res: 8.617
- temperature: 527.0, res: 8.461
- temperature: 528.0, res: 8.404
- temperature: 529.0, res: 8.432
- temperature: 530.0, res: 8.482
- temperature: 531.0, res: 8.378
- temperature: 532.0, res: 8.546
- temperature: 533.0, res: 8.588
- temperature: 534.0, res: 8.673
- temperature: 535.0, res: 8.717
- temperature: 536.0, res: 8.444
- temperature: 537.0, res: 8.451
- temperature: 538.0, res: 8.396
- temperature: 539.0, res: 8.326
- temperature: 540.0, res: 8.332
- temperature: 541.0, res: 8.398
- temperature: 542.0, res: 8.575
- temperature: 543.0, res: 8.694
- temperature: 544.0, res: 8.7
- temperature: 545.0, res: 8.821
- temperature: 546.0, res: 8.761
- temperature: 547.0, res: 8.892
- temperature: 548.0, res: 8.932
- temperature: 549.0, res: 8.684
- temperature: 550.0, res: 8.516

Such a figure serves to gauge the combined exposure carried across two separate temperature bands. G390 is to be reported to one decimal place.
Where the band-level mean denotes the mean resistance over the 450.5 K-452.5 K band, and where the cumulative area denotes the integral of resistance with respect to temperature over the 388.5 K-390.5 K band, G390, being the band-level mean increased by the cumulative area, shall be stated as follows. 26.8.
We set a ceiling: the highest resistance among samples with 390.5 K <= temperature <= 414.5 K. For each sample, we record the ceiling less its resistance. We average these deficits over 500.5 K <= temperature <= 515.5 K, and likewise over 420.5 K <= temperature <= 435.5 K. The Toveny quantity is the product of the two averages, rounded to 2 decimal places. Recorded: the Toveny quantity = 0.21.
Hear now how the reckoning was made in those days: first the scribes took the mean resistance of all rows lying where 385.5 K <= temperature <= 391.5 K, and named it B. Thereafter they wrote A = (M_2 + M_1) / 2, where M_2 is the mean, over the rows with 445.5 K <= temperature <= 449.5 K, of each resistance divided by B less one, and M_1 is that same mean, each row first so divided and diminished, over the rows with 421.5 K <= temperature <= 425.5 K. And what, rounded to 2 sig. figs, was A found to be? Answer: -0.031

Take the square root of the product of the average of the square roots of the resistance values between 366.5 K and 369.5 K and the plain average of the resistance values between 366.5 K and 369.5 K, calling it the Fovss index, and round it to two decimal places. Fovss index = 5.28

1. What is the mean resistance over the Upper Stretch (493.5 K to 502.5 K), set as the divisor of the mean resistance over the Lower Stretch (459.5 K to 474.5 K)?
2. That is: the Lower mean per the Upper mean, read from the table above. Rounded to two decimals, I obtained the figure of 1.09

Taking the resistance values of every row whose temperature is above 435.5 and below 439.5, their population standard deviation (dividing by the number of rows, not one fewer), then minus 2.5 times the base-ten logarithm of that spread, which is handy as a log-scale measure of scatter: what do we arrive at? 2.14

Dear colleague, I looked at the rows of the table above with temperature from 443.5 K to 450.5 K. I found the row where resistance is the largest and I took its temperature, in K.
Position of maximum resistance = 446.0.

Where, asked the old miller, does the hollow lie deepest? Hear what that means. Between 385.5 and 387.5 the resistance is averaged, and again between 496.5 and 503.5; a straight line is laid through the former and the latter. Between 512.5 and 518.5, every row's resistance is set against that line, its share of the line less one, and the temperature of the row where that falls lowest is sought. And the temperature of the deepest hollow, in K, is 513.0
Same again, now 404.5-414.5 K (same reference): 413.0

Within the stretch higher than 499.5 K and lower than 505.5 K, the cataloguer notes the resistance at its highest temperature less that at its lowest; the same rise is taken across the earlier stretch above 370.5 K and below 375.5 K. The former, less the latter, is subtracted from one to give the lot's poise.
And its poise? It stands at 0.38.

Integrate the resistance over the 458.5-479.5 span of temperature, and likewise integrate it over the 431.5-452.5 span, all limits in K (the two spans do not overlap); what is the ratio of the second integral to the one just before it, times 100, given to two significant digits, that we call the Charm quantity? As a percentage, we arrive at 99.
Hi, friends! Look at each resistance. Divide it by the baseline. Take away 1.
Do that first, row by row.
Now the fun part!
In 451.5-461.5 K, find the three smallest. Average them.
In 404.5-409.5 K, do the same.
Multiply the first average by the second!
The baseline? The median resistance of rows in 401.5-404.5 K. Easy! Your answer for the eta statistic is -0.0011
